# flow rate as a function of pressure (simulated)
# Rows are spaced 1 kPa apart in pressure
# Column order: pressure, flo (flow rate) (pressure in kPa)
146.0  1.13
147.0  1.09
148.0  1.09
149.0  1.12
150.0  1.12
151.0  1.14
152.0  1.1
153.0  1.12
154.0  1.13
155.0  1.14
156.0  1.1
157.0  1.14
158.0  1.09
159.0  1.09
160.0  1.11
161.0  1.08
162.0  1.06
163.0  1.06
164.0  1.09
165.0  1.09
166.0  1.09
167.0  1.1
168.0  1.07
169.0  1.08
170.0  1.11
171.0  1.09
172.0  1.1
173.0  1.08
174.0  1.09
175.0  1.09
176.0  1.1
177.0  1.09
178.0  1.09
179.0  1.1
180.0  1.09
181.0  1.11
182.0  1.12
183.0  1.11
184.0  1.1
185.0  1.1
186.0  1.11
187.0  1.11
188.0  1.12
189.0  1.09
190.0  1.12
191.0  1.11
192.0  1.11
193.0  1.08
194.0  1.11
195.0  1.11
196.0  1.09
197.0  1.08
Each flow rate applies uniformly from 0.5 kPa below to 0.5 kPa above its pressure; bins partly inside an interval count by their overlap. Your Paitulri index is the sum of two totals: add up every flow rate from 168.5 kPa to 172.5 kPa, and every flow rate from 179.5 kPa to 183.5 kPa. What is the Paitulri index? 8.81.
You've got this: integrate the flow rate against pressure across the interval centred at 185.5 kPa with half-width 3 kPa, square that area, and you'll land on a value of 44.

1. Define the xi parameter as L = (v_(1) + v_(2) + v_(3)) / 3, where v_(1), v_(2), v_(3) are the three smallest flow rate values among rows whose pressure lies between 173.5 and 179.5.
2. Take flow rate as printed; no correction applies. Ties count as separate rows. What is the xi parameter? 1.09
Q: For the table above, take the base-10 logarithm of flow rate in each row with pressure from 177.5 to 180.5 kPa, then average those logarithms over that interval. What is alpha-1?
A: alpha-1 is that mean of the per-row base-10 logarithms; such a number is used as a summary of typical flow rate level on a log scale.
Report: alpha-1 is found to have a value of 0.0387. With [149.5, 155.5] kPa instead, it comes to 0.0511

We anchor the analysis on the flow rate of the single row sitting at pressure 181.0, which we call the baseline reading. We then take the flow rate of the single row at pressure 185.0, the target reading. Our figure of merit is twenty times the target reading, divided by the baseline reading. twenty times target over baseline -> 19.8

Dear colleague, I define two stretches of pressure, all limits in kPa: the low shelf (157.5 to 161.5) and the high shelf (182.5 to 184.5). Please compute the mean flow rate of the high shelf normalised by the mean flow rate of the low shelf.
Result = 1.01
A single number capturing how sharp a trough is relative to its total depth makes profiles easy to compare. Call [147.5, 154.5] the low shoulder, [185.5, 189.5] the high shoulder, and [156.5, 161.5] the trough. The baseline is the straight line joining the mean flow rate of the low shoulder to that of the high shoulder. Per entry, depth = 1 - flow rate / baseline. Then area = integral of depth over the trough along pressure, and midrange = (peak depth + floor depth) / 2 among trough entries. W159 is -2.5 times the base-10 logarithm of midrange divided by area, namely 2.8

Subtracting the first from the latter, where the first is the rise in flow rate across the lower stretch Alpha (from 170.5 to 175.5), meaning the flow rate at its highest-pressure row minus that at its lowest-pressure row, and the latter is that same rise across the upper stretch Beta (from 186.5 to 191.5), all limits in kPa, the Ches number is 0.00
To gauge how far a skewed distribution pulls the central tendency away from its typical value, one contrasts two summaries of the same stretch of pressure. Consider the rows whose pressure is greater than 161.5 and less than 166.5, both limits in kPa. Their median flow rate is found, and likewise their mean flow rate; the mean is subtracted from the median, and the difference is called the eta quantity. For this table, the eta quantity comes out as 0.012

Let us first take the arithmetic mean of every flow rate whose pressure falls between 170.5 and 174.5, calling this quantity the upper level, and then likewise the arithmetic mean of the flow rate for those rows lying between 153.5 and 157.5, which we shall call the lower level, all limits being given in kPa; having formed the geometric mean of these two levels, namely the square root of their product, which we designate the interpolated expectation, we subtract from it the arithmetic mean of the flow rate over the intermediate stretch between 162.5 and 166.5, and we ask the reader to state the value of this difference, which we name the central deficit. 0.026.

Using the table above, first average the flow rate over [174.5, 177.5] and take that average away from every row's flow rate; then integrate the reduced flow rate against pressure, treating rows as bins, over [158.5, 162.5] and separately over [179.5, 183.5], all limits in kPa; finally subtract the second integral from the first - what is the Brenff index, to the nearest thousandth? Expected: -0.090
